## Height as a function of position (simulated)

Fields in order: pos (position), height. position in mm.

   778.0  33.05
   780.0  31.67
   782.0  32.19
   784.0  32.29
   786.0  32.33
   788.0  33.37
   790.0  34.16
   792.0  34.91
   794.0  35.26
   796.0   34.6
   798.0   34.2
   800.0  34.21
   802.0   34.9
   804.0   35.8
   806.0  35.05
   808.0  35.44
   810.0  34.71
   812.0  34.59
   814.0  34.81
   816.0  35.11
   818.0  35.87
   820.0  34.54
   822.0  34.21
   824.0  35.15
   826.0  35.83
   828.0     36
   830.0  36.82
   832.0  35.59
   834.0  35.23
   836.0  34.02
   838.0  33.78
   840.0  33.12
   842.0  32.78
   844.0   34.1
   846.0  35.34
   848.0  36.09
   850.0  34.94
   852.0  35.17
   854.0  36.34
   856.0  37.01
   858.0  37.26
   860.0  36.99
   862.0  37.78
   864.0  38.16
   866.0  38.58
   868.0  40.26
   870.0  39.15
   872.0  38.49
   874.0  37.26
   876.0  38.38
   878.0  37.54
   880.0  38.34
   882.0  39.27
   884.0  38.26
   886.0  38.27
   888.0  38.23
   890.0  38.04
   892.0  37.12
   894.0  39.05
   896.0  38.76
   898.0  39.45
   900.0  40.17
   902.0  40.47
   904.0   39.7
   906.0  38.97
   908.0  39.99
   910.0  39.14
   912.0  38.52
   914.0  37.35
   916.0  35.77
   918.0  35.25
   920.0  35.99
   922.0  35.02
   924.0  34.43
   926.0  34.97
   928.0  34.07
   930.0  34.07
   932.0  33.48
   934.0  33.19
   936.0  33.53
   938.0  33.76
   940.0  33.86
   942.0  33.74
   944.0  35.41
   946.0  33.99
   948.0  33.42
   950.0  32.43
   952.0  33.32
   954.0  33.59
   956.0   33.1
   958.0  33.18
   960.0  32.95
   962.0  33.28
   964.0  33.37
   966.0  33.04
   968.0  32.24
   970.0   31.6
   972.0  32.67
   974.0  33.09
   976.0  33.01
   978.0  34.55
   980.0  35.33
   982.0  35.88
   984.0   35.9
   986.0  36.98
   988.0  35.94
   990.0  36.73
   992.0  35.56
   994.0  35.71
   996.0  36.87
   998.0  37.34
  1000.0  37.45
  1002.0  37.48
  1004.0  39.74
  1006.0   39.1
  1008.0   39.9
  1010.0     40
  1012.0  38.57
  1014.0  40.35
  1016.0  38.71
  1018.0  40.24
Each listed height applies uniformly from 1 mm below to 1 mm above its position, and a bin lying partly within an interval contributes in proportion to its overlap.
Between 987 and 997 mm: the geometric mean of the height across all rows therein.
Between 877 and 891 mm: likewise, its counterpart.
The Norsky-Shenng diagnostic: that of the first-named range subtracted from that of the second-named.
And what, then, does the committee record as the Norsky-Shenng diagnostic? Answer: 2.1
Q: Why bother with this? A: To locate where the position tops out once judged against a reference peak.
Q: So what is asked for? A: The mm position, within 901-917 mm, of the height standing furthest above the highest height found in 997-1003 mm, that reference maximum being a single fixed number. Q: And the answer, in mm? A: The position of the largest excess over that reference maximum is 902.0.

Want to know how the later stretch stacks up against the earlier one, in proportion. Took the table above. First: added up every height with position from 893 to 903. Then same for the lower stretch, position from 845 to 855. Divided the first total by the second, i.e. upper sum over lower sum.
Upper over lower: 1.11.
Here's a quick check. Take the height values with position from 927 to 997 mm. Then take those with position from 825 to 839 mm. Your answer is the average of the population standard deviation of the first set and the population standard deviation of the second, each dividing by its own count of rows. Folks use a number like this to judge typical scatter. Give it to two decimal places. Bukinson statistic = 1.19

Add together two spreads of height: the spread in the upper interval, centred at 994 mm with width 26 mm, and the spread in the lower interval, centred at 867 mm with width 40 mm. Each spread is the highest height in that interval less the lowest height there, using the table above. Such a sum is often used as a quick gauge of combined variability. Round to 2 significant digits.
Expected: 9.5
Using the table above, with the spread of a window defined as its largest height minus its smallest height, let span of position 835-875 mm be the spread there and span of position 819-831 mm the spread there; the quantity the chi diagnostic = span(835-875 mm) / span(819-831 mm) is 2.9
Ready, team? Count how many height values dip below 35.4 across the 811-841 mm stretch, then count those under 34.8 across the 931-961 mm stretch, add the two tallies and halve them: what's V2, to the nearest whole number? 12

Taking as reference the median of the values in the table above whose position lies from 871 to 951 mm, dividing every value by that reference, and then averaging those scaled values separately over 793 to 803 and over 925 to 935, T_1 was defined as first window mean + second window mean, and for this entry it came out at 1.84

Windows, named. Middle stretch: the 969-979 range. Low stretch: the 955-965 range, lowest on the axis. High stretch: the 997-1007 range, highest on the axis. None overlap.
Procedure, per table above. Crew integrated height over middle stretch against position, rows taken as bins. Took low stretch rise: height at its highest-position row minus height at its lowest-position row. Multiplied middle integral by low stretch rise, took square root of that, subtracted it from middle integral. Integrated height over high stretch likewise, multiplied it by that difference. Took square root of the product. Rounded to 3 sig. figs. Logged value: 350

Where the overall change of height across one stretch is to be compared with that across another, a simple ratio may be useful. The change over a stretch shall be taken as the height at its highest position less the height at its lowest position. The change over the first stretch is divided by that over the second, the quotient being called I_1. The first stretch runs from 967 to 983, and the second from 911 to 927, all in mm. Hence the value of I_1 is -1.0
